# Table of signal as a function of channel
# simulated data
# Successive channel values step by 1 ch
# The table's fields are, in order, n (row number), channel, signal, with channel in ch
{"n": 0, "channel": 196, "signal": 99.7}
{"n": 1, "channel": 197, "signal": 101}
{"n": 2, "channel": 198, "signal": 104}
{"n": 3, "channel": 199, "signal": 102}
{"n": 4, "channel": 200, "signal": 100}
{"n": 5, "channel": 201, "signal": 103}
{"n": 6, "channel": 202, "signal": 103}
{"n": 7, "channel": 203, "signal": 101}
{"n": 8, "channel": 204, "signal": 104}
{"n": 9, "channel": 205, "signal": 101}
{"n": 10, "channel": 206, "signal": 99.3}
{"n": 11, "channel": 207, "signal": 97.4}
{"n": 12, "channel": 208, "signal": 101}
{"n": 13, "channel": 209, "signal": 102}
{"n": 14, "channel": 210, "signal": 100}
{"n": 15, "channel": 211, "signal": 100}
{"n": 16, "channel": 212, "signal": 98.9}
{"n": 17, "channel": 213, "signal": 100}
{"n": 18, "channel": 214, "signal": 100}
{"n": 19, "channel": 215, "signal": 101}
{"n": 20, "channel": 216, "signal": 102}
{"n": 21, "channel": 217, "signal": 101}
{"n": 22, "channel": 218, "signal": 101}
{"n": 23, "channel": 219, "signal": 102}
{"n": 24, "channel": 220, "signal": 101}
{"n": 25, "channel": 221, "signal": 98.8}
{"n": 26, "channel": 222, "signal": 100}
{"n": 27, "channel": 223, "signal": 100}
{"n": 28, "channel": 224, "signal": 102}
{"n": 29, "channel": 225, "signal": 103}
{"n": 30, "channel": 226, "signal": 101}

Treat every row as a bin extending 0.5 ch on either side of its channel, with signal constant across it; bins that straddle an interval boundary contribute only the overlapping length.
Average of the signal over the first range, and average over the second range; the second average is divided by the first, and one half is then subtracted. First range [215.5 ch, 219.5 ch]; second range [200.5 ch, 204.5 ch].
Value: 0.51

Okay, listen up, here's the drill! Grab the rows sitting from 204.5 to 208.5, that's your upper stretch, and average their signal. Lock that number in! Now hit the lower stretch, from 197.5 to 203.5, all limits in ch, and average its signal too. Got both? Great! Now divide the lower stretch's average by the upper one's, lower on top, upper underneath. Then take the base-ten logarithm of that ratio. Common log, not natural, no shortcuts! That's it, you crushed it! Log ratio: 0.011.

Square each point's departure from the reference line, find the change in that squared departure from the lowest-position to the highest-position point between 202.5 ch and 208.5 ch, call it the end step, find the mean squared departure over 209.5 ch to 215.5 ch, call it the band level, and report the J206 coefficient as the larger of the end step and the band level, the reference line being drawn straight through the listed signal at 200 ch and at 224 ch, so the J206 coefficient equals 1.4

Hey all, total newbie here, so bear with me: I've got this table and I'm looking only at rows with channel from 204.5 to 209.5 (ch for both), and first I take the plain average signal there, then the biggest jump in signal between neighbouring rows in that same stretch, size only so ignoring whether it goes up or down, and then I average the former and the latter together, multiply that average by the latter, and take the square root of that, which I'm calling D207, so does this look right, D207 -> 14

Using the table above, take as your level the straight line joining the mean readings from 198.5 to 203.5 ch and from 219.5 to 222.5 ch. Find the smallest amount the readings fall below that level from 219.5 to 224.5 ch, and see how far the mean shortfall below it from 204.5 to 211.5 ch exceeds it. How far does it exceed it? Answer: 3.4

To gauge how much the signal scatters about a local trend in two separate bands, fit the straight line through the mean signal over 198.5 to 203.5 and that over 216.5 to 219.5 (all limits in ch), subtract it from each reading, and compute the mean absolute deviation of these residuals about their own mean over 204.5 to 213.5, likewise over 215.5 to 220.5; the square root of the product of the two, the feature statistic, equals 0.7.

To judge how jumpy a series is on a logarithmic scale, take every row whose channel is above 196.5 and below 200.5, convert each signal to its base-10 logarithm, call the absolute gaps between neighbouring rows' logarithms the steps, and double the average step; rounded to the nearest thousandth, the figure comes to 0.020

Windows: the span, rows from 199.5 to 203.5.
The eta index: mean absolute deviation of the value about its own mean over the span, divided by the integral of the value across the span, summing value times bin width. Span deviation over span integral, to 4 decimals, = 0.0031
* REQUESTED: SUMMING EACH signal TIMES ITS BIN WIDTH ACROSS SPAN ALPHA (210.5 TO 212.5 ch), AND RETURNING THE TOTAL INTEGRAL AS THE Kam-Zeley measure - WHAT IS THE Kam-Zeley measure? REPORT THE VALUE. 199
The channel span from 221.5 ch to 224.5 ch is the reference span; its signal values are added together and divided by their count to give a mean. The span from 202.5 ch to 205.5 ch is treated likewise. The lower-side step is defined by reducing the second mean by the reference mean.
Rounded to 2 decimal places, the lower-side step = 1.33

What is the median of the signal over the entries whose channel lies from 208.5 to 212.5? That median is 100.0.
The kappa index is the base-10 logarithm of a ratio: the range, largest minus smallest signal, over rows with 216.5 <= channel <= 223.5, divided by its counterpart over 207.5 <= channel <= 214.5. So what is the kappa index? 0.01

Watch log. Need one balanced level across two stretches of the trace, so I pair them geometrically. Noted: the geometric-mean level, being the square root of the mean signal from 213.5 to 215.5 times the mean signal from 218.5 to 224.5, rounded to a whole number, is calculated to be 101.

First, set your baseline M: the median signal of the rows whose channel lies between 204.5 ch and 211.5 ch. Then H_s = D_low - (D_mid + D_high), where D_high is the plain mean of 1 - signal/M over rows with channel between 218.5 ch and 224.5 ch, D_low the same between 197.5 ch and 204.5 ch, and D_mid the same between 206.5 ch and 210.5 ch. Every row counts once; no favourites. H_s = -0.017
